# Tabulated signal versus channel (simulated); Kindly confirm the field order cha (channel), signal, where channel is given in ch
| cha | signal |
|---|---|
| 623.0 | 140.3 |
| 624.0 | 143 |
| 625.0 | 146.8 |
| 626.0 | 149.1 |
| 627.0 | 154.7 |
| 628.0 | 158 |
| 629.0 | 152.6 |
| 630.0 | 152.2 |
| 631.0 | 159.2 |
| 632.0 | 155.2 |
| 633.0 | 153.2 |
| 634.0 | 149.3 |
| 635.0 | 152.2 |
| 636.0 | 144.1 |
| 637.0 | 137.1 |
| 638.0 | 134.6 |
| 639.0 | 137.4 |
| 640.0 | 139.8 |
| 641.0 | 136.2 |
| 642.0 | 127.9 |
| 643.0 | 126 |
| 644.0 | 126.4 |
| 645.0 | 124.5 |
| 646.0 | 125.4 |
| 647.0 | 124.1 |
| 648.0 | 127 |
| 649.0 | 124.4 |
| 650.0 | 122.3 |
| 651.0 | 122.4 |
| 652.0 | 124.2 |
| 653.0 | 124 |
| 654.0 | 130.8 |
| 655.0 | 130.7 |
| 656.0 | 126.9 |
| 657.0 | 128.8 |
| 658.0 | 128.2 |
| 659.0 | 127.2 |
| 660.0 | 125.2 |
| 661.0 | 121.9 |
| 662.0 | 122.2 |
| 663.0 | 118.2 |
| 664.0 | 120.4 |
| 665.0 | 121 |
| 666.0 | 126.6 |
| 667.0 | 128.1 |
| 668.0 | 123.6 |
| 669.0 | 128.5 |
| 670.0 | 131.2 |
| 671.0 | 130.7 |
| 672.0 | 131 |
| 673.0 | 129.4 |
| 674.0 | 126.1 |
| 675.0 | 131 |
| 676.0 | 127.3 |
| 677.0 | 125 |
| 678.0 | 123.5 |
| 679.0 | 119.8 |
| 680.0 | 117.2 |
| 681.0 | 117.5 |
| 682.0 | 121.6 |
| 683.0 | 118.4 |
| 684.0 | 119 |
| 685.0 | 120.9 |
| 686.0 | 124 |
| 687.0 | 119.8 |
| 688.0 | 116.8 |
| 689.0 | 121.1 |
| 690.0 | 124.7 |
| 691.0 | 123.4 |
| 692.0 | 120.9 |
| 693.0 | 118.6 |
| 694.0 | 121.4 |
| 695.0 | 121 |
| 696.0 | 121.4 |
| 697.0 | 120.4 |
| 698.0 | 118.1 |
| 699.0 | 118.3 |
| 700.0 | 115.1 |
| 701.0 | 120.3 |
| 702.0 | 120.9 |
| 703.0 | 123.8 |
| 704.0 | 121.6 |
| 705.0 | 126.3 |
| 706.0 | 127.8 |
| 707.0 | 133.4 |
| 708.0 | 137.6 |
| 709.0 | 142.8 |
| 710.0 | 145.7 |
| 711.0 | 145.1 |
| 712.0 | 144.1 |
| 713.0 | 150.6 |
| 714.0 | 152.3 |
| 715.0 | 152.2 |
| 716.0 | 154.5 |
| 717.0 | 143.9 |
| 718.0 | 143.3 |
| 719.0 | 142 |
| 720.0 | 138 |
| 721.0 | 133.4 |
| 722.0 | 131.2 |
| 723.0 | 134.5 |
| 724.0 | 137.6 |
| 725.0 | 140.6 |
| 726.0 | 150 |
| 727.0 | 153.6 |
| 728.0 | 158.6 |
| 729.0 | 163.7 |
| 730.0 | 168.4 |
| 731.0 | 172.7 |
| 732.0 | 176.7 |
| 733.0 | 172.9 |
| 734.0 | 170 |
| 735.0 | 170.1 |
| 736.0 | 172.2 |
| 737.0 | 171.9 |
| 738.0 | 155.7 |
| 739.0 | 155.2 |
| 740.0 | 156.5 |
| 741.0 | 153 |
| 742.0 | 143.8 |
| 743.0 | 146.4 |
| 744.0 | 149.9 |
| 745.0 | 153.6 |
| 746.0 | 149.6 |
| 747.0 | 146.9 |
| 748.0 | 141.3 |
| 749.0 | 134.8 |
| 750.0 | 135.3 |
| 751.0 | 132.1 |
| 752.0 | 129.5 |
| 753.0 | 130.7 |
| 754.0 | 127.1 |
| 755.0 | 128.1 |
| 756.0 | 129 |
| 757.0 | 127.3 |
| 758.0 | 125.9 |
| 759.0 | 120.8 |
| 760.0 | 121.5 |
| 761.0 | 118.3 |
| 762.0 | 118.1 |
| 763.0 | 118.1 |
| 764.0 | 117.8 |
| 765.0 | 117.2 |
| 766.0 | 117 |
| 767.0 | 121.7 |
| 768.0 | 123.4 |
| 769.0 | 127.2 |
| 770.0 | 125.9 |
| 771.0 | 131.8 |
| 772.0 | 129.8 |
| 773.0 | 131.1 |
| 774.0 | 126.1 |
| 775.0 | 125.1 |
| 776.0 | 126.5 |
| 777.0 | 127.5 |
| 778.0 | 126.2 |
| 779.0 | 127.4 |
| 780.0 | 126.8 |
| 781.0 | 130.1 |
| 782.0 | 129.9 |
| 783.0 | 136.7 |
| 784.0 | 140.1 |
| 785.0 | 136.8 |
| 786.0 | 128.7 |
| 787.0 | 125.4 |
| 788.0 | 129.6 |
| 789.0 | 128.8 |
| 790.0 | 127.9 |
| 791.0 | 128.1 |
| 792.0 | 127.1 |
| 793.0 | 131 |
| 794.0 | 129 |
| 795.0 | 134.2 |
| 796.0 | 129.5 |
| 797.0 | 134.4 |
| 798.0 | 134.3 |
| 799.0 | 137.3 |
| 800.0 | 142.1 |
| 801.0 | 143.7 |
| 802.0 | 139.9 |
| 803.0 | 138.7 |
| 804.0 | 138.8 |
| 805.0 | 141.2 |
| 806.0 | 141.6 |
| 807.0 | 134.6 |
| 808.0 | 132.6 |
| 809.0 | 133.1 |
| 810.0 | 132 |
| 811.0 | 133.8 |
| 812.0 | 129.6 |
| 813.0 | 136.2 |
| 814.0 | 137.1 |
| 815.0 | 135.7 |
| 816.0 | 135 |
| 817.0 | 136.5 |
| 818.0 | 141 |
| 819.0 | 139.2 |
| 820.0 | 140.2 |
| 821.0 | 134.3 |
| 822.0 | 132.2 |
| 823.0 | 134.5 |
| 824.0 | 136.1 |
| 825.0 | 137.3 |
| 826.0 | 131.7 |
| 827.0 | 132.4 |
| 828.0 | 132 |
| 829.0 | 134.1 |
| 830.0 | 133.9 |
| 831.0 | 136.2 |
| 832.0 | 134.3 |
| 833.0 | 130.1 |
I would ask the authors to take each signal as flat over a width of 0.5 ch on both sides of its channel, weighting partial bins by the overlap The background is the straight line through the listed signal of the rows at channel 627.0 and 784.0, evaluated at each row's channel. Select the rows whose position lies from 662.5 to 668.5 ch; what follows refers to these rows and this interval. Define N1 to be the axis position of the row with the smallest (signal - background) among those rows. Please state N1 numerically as 663.0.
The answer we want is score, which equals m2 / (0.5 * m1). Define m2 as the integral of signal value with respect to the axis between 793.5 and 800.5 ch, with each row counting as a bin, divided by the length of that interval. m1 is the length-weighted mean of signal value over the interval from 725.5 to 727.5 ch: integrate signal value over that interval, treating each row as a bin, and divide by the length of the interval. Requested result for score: 1.77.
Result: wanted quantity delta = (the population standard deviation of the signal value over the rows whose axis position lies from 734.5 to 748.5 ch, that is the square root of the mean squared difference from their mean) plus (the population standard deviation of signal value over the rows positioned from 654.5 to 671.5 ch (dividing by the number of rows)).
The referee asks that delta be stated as 13.6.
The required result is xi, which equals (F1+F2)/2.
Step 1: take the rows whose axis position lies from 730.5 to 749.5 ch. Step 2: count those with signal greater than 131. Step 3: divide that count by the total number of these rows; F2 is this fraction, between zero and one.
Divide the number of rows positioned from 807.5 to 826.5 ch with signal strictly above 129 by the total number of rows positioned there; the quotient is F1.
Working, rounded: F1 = 1.0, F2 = 1.0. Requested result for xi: 1.0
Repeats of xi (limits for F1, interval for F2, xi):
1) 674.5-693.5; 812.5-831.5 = 0.5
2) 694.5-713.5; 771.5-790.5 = 0.3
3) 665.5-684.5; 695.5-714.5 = 0.3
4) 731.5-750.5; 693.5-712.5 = 0.7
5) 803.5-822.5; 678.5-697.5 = 0.5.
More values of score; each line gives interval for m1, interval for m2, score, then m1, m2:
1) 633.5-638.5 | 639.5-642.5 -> 1.88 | 143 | 135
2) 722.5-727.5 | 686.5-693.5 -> 1.69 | 143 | 121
